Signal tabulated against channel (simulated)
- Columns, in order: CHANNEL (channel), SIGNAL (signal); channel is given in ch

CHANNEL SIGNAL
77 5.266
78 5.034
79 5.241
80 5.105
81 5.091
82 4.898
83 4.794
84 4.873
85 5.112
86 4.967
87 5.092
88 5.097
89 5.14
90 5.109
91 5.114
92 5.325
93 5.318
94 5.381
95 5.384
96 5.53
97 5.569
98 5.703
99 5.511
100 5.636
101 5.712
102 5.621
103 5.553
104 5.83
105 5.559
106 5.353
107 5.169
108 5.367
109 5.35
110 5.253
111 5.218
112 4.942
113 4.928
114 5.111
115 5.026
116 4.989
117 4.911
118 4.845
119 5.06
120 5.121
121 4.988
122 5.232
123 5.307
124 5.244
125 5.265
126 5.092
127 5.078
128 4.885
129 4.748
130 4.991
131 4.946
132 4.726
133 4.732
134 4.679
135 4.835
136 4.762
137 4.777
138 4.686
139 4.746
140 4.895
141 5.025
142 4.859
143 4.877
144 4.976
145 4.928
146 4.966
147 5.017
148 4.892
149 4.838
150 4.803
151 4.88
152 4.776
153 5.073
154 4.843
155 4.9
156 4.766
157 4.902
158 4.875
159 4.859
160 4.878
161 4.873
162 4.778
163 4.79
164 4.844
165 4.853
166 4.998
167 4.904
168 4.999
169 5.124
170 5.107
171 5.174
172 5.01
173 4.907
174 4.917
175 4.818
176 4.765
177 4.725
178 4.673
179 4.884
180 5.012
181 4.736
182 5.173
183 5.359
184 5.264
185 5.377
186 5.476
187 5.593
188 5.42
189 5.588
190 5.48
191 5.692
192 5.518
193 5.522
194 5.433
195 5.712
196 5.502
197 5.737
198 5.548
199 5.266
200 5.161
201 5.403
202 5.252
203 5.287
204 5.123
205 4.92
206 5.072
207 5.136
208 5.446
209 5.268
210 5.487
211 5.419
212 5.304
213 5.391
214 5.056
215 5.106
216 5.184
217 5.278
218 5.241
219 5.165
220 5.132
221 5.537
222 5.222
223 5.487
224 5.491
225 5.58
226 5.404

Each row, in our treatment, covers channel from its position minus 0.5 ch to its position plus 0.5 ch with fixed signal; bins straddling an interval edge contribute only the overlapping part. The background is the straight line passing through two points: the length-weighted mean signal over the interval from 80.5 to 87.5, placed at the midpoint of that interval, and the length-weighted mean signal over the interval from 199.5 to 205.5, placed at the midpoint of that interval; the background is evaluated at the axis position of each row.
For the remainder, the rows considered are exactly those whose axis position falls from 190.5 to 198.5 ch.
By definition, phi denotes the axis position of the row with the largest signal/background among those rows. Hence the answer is 197 ch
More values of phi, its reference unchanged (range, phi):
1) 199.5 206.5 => 201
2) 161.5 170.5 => 169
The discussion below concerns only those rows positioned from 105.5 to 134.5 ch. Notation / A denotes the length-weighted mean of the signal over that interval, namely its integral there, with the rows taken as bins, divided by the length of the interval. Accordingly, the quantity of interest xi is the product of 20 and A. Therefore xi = 101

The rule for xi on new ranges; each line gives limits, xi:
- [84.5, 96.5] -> 104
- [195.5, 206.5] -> 106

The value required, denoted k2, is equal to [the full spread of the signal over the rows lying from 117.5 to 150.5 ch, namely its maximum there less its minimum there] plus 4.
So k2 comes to 4.63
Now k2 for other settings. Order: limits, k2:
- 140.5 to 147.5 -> 4.17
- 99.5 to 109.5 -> 4.66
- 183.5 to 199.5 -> 4.47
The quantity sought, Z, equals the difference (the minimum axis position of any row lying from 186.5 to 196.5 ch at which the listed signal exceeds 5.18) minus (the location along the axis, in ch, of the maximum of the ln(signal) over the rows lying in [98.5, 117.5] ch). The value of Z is 83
